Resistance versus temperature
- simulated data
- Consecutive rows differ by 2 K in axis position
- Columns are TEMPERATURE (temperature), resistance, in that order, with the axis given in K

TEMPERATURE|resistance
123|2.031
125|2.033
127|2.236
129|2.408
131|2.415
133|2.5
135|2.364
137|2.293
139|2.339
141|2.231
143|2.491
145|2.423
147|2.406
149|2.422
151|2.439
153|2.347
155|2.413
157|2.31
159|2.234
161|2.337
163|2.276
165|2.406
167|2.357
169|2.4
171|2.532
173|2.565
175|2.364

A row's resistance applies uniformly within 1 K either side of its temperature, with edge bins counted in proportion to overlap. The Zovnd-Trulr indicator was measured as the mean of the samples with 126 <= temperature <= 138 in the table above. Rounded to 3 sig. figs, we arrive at 2.37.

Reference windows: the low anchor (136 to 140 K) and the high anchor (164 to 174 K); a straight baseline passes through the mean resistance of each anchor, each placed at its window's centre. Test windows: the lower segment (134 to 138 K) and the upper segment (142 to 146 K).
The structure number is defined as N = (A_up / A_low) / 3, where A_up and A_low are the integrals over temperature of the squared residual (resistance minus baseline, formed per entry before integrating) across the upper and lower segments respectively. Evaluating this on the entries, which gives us 2.4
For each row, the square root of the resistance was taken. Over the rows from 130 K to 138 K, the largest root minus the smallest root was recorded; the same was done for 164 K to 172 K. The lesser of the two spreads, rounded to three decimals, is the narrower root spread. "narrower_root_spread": 0.056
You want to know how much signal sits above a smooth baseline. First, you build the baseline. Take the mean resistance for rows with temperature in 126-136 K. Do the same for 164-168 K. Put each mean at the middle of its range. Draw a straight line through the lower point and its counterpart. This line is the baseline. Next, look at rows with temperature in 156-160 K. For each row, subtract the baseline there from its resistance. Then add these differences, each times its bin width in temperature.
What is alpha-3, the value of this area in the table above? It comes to -0.44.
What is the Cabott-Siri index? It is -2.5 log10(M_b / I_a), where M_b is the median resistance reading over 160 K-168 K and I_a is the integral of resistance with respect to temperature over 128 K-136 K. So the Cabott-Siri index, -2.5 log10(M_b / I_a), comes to 2.29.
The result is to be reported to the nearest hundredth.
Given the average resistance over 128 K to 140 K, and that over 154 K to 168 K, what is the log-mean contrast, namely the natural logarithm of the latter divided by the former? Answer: -0.02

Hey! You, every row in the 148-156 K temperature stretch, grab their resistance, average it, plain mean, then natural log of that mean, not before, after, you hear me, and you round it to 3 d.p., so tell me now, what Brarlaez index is 0.878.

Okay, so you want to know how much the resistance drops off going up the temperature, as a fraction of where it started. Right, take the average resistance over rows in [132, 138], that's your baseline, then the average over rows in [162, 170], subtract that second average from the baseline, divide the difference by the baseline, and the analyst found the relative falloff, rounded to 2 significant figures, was 0.011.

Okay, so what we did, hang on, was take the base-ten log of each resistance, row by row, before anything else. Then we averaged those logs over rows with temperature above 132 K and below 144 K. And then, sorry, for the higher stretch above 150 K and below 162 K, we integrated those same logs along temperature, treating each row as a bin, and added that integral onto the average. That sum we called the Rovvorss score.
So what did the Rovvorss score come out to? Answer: 4.82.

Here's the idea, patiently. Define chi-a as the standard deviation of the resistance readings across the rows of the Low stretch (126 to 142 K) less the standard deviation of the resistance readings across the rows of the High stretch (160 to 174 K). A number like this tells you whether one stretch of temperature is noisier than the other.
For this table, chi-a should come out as -0.01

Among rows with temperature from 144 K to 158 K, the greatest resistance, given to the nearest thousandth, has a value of 2.439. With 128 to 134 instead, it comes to 2.500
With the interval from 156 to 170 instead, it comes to 2.406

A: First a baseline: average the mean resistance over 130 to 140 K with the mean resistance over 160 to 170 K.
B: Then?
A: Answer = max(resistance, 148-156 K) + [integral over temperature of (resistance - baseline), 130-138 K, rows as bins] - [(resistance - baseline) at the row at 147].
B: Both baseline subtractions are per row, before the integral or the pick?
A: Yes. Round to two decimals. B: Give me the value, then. 2.60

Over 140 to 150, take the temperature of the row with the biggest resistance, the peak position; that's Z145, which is 143 K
